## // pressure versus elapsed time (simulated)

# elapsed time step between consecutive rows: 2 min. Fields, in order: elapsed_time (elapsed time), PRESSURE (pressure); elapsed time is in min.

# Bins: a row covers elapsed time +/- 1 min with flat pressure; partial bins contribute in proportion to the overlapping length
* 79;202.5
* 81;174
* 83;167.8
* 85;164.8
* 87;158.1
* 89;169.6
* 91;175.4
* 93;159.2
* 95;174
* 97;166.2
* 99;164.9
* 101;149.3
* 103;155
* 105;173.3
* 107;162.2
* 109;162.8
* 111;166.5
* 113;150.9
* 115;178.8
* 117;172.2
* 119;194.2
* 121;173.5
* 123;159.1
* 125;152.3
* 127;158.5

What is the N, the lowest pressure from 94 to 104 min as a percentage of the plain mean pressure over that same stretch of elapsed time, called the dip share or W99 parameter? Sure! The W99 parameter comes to 92.2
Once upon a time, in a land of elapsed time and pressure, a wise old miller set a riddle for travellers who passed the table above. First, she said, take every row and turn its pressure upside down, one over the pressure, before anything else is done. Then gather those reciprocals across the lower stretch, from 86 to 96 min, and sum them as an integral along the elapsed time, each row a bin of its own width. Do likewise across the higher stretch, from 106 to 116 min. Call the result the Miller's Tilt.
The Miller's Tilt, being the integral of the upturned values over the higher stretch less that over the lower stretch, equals 0.0012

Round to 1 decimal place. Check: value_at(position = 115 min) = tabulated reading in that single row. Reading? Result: 178.8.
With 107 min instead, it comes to 162.2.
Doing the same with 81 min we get 174.0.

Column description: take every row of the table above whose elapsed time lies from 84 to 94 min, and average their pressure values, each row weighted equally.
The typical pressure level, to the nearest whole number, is 165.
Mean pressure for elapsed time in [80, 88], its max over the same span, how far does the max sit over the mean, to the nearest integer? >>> 8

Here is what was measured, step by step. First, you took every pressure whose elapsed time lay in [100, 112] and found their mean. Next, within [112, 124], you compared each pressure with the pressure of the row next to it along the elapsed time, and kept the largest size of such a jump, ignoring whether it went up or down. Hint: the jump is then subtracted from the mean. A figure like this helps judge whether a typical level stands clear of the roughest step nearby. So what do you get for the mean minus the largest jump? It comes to 134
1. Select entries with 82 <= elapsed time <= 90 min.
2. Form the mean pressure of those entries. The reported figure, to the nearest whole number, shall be 165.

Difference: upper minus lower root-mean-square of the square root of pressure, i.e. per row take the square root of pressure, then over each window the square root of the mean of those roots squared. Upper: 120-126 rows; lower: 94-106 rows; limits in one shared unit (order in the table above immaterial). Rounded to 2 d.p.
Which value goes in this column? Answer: -0.08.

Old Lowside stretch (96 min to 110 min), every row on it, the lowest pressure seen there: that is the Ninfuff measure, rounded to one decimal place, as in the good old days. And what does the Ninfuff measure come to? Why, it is 149.3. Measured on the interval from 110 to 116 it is 150.9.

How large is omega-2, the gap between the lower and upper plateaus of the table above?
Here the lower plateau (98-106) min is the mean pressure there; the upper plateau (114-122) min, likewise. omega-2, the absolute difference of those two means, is 19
